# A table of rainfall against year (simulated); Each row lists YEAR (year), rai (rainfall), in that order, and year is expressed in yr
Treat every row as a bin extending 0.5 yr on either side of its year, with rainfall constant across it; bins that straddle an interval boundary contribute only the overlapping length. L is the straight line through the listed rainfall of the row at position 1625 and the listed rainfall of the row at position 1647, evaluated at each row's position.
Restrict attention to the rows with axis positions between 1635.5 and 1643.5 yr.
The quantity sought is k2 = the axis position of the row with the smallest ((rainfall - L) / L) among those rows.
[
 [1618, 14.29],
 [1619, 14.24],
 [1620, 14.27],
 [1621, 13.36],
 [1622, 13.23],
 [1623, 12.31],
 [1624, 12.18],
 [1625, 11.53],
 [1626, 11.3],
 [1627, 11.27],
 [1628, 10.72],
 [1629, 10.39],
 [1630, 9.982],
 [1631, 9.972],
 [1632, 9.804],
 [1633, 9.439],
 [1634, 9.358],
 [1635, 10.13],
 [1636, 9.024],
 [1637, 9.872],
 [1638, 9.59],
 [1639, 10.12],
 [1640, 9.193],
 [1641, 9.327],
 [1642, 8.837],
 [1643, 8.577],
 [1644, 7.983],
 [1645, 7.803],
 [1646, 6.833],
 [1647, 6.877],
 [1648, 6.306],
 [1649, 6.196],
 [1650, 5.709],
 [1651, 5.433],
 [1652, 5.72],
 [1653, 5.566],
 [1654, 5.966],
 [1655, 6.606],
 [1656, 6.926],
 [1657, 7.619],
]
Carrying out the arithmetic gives 1636 yr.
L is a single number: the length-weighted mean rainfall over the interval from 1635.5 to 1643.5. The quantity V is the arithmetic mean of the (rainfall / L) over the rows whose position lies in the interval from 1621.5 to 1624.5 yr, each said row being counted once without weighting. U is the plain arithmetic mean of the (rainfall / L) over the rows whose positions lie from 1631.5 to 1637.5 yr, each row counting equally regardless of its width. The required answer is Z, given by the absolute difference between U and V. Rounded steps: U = 1.03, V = 1.35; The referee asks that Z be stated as 0.32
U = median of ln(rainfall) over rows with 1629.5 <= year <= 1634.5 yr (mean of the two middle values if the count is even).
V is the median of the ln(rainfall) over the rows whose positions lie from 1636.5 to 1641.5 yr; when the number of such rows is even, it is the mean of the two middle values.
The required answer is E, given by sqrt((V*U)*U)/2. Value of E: 1.72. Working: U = 2.3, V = 2.26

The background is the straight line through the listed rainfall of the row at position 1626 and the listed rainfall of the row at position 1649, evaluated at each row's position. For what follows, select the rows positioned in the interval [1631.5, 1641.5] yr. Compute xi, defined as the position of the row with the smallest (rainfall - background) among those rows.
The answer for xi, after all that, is 1633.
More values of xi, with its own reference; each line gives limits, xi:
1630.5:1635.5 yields 1633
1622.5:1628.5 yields 1628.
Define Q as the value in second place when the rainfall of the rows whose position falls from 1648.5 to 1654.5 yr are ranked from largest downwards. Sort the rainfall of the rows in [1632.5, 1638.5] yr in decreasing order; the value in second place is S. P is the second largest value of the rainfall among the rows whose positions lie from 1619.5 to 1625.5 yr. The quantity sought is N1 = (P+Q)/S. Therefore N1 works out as 1.96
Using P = 13.36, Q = 5.966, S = 9.872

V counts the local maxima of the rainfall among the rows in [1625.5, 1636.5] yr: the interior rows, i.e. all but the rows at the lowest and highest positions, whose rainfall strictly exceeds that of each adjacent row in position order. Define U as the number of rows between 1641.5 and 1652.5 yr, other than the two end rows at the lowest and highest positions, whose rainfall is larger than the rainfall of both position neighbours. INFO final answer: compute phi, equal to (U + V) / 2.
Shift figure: 1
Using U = 1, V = 1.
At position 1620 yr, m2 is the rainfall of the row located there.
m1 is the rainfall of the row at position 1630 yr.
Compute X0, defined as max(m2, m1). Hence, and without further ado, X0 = 14.3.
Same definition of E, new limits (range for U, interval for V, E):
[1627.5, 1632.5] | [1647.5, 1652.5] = 1.52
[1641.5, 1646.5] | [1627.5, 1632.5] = 1.58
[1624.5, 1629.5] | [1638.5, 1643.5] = 1.80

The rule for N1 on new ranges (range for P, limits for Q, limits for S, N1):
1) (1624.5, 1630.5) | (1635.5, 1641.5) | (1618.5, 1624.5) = 1.49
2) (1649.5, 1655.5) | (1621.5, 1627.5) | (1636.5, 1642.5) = 1.85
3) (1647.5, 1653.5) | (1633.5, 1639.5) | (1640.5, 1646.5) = 1.85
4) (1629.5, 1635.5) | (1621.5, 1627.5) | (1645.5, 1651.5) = 3.26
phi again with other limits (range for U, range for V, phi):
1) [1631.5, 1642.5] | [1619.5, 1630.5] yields 2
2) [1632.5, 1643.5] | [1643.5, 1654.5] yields 3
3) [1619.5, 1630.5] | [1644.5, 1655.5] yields 1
